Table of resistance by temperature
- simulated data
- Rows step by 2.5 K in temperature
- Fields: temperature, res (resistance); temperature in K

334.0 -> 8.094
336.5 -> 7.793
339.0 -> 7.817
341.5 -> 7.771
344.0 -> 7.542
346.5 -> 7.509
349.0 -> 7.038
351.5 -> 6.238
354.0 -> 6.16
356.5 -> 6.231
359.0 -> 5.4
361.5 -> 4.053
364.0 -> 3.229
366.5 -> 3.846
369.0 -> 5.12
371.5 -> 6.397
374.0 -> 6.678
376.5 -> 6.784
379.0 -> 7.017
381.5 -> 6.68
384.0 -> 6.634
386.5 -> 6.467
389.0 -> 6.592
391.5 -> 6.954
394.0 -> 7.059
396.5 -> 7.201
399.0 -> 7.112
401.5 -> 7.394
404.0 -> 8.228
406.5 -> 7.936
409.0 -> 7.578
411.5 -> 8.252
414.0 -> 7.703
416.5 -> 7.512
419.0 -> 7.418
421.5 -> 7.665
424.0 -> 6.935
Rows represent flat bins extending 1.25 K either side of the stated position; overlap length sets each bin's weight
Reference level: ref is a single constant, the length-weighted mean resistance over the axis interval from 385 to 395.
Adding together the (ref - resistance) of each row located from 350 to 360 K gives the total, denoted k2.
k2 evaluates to 3.0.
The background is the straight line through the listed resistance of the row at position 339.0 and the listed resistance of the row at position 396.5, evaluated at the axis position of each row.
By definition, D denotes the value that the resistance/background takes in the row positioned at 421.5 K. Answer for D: 1.11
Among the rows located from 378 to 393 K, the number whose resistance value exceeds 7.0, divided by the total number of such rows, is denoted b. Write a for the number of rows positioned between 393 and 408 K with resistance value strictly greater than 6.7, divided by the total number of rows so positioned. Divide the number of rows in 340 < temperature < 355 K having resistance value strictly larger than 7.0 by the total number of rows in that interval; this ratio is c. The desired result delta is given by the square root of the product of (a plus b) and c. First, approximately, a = 1.0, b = 0.17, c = 0.7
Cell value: 0.88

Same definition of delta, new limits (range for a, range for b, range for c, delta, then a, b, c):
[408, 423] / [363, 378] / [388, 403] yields 0.82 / 1.0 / 0.00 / 0.7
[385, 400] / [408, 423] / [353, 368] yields 0.00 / 0.7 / 1.00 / 0.0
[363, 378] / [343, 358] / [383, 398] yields 0.47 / 0.2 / 0.50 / 0.3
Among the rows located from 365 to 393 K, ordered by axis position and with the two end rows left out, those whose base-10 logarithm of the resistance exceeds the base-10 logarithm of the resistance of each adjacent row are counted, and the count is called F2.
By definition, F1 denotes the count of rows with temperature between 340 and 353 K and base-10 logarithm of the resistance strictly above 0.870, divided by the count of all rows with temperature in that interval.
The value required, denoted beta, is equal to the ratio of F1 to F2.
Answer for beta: 0.6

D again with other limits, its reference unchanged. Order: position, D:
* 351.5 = 0.81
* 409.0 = 1.07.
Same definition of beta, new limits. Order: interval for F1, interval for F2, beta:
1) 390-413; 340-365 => 0.4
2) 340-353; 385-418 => 0.2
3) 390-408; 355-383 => 0.3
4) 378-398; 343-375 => 0.0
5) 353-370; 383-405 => 0.0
